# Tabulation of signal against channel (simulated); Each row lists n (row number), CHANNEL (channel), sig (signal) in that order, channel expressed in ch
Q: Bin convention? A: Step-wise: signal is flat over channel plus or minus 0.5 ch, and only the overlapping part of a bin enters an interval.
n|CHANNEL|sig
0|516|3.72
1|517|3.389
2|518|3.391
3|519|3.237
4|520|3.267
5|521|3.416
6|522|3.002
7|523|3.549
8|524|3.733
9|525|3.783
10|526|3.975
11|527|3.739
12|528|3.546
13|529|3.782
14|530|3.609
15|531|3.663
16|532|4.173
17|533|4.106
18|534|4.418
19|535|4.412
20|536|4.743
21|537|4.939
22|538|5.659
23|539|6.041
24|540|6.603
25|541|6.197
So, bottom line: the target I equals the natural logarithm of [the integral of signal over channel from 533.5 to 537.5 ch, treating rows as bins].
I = 2.92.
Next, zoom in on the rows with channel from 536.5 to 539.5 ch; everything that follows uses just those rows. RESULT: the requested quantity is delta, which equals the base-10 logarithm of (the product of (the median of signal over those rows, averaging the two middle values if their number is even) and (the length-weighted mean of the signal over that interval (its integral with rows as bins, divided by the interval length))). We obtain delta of 1.50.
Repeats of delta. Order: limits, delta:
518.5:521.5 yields 1.03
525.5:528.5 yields 1.15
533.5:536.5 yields 1.30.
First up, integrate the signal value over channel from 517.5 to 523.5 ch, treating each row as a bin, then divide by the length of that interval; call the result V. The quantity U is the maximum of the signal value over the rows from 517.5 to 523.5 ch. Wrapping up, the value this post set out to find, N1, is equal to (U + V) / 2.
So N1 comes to 3.4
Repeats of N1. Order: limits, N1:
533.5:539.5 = 5.5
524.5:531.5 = 3.9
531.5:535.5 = 4.3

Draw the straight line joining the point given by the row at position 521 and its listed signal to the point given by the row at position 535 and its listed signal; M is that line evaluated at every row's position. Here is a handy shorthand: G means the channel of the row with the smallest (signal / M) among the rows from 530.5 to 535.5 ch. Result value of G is 531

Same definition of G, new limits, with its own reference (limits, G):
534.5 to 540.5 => 535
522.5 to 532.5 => 531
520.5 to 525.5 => 522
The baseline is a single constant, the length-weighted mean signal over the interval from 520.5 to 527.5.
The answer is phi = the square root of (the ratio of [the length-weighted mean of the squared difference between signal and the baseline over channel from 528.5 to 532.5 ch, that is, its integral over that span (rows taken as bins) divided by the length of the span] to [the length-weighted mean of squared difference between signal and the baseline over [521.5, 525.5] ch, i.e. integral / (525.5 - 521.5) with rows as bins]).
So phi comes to 0.9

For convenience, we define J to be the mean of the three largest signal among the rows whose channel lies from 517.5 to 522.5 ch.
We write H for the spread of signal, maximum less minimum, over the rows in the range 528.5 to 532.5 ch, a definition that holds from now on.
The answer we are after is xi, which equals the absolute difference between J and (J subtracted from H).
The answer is 6.2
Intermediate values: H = 0.56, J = 3.4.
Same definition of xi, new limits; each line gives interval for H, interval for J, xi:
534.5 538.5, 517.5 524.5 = 5.9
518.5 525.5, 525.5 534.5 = 7.7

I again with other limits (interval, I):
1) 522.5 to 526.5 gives 2.71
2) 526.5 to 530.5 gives 2.69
